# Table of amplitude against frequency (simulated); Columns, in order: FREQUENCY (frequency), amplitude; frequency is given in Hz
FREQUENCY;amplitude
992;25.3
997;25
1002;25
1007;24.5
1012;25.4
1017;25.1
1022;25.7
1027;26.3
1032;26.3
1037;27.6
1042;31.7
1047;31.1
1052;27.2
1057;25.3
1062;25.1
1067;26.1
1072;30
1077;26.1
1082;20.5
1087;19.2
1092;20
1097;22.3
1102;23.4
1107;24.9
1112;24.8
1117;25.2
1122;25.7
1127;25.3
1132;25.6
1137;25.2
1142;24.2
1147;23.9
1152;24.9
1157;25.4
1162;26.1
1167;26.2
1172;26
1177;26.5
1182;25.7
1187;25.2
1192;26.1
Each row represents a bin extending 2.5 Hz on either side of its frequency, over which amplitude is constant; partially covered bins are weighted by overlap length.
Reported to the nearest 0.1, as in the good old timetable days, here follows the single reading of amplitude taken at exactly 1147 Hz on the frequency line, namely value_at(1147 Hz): 23.9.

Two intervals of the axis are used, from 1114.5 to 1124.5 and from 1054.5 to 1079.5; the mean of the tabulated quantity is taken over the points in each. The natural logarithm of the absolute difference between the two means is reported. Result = 0.1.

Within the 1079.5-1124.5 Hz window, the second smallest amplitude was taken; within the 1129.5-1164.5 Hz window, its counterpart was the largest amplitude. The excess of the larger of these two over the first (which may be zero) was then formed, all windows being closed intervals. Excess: 6.1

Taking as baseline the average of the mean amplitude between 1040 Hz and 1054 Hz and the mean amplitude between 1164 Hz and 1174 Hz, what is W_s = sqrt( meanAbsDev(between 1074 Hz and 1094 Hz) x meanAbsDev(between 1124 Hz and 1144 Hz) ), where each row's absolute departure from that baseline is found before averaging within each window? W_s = 4.4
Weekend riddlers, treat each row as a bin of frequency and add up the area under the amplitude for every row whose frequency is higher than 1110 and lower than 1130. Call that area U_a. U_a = 505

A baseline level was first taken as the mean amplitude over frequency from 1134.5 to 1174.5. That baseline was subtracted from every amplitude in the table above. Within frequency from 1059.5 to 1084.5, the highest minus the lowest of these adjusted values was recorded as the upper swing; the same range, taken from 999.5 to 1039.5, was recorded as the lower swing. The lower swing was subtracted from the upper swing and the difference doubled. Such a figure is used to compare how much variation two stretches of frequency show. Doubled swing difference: 13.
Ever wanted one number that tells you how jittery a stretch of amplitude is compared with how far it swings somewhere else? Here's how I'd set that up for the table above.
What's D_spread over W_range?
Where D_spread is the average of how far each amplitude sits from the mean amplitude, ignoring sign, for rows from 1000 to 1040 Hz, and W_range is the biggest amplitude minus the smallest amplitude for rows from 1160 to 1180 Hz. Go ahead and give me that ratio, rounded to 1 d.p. 1.5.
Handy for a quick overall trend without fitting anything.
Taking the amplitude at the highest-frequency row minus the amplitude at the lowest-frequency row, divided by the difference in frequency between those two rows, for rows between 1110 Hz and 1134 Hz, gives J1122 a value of 0.04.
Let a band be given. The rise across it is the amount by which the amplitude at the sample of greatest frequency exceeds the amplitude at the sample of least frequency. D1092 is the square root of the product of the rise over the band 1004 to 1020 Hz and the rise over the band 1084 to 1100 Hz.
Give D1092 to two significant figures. 1.4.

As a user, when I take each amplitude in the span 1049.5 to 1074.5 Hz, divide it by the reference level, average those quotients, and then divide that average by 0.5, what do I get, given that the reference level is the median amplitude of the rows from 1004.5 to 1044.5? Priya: 2.06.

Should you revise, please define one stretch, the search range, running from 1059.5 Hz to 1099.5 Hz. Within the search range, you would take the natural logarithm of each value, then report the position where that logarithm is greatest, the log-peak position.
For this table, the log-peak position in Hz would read 1072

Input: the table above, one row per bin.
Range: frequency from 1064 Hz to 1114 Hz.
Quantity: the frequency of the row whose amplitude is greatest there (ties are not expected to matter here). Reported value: 1072 Hz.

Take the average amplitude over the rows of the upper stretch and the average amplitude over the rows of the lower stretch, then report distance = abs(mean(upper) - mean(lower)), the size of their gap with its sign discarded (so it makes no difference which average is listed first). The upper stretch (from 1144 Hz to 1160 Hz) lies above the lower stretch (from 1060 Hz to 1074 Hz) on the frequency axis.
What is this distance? 2.3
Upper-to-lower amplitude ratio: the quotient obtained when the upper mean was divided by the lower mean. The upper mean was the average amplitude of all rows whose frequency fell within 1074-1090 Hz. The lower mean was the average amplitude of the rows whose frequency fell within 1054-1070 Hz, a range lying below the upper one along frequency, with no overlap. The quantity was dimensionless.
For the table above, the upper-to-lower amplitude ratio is 0.86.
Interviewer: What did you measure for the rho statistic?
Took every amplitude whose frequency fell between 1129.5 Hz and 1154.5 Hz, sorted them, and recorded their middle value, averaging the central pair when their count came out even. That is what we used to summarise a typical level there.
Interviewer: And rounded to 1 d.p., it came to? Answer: 24.9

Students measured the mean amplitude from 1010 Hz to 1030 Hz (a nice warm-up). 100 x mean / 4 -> 641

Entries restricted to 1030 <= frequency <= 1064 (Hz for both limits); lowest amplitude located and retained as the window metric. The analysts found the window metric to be 25.1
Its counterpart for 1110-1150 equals 23.9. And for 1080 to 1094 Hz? 19.2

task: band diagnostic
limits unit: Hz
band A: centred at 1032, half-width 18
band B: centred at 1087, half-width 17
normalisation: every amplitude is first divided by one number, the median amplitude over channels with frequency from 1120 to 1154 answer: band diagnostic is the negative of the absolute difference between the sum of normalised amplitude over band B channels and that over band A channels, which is -1.3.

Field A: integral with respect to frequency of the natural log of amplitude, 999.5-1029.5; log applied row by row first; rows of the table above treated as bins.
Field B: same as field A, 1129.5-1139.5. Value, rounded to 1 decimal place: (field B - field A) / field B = -2.0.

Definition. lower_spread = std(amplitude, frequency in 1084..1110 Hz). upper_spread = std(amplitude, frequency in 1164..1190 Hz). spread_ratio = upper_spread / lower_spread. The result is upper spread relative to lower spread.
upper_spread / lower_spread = 0.21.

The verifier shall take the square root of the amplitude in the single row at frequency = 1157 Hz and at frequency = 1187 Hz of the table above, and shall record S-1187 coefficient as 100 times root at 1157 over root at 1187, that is 100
